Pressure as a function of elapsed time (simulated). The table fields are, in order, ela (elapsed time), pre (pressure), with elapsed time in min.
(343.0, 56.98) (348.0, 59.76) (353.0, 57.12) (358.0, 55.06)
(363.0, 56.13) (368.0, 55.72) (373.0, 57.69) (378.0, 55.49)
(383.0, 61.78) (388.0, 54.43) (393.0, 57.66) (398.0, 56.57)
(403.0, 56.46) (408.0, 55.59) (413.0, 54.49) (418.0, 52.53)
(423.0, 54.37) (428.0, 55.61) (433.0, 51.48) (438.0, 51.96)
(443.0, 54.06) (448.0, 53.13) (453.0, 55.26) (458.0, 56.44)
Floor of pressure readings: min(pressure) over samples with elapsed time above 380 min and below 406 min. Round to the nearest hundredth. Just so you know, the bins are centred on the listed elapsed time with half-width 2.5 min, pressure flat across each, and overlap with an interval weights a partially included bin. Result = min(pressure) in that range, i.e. 54.43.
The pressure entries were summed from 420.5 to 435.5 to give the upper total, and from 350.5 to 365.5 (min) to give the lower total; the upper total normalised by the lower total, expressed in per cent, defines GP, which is 96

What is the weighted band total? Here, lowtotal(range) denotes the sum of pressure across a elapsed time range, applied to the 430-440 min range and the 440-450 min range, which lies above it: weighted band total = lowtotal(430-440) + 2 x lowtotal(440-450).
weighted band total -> 318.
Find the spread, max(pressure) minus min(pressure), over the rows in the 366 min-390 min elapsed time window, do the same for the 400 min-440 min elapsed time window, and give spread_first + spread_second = 12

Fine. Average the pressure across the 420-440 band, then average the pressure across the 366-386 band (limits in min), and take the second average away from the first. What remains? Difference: -4.3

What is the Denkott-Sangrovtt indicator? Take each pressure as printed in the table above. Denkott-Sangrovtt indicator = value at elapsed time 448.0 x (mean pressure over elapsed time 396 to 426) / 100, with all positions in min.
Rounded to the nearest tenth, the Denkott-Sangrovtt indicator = 29.2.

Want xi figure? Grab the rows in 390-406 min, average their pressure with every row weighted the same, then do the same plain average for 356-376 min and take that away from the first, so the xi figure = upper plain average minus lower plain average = 1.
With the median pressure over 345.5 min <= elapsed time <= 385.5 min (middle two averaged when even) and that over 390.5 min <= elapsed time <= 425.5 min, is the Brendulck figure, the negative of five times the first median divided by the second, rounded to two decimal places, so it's -5.09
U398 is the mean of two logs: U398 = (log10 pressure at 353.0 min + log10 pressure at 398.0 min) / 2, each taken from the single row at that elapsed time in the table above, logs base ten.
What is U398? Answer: 1.75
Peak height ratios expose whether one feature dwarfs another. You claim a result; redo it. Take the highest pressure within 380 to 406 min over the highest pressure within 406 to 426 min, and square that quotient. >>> 1.24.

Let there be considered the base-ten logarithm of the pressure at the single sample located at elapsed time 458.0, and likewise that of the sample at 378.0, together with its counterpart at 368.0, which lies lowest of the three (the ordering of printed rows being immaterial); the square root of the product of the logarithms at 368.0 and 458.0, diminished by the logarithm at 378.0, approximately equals 0.00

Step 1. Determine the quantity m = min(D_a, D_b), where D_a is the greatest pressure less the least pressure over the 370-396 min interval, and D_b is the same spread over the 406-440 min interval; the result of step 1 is 4.1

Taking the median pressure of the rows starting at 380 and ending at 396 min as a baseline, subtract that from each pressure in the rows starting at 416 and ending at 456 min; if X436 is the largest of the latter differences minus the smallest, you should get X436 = 4.1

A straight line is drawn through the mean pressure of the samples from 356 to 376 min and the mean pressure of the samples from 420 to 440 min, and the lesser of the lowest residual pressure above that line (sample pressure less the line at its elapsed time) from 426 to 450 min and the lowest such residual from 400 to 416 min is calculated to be -1.8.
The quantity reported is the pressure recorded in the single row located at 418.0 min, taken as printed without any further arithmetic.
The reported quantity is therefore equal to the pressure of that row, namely 52.53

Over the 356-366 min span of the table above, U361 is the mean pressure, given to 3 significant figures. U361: 55.6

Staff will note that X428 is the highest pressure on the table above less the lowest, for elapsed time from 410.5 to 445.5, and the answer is 4.1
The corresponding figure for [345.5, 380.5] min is 4.7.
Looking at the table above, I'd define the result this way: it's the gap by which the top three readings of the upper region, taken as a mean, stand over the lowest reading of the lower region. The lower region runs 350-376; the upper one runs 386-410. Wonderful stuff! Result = 1.8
